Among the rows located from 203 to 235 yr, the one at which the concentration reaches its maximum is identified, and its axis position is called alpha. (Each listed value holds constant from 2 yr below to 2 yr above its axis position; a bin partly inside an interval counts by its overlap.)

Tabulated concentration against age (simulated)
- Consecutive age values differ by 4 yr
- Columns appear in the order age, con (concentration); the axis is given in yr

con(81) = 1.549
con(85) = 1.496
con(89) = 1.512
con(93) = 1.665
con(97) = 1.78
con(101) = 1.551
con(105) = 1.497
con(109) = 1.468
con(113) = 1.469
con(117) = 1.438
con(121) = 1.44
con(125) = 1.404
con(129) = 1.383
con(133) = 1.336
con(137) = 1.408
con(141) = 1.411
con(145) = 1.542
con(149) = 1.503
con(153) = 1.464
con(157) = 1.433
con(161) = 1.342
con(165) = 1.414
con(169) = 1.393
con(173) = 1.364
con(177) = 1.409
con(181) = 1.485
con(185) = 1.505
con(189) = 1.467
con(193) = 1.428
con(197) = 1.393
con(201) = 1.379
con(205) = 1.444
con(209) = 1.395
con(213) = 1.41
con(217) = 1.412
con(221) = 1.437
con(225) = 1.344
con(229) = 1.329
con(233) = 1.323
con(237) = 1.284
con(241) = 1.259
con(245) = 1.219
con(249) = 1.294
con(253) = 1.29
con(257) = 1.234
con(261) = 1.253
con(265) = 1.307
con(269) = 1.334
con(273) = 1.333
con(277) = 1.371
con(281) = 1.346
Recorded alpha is 205 yr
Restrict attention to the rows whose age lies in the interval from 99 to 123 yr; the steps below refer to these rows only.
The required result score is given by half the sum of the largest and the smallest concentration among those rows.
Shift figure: 1.49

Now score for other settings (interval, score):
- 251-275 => 1.28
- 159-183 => 1.41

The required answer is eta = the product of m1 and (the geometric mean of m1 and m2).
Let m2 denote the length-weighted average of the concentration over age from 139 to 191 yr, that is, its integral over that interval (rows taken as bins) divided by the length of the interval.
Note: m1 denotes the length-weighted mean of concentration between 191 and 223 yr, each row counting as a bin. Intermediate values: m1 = 1.41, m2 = 1.44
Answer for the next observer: 2.01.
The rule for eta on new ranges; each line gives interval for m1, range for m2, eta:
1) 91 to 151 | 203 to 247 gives 2.11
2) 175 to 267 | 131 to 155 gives 1.91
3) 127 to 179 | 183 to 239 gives 1.99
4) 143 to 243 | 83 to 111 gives 2.09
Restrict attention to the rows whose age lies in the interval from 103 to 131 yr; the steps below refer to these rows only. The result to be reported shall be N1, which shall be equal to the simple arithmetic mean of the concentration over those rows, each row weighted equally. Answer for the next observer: 1.44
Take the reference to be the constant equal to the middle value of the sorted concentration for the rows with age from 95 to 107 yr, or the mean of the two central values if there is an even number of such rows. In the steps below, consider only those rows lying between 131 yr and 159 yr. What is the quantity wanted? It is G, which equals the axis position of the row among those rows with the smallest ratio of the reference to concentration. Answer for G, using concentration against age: 145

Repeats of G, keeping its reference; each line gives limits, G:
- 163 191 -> 185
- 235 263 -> 249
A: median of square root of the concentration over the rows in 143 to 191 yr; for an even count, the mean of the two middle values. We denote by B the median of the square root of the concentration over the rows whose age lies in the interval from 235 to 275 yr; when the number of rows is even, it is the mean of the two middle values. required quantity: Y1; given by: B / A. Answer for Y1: 0.94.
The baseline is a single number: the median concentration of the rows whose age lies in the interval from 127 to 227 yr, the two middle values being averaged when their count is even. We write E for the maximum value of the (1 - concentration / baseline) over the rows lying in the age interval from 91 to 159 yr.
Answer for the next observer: 0.053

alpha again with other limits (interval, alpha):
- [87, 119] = 97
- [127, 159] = 145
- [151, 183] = 181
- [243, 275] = 269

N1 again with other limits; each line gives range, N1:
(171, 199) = 1.44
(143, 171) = 1.44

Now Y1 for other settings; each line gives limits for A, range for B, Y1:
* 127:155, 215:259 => 0.96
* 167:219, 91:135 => 1.02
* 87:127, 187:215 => 0.98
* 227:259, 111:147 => 1.05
